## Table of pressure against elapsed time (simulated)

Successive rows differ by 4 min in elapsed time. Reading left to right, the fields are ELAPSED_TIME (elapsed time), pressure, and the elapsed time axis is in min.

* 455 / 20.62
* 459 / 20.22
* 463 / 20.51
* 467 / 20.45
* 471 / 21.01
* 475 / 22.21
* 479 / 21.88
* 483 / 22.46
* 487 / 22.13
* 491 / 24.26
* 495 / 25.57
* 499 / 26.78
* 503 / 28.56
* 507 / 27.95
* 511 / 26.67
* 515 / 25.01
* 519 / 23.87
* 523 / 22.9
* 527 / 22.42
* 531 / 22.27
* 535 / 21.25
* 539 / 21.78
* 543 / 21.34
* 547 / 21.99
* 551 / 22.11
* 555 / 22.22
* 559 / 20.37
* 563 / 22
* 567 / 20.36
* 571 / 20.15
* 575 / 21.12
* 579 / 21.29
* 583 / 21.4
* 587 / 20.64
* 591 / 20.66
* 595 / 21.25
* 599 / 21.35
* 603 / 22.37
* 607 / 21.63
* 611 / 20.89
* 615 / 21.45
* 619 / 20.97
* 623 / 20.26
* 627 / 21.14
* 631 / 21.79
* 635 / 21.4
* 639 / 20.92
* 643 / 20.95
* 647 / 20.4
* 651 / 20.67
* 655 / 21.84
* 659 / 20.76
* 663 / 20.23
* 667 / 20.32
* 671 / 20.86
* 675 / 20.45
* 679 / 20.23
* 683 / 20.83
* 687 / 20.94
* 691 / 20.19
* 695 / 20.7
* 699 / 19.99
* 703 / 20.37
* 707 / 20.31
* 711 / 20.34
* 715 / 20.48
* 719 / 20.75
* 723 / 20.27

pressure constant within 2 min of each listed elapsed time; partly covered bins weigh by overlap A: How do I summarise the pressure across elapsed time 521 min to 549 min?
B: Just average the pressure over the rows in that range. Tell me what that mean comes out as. 22.0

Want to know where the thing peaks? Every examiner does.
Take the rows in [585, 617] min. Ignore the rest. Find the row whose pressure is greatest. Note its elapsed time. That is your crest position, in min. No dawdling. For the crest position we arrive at 603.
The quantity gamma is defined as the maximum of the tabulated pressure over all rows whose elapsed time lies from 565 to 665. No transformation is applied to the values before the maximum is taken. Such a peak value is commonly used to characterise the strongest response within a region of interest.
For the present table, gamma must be 22.37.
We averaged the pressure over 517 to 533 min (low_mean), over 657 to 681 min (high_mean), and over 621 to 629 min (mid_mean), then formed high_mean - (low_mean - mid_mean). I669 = 18.3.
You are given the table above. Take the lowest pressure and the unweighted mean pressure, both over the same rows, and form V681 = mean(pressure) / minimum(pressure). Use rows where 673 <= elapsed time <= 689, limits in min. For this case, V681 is 1.02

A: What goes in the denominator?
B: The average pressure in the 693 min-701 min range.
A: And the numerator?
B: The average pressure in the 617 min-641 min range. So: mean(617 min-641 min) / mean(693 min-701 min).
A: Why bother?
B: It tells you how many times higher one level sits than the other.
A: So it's 1.04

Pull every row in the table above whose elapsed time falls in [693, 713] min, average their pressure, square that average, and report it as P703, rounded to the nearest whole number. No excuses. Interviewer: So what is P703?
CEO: 414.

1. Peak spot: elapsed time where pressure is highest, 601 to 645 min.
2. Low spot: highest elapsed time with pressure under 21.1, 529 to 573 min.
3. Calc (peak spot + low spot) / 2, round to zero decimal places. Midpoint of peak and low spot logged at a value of 587 min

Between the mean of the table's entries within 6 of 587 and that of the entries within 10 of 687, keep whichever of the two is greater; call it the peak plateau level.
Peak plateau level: 20.9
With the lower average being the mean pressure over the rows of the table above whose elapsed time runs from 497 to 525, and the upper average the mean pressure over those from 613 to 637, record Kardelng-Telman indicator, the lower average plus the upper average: 47.1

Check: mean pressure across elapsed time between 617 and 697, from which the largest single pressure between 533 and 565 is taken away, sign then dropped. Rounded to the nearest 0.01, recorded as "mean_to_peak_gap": 1.43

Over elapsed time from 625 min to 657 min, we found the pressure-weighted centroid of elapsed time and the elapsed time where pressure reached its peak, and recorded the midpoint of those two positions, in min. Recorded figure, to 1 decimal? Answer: 648.0 min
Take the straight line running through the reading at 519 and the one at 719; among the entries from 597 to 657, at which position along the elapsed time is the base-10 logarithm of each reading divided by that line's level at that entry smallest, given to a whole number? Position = 623 min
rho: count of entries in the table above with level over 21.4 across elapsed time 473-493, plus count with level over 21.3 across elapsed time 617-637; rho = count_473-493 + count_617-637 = 7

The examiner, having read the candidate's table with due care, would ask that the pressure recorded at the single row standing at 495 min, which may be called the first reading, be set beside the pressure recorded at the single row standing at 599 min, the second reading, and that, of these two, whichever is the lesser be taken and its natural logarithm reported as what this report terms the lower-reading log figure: 3.06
